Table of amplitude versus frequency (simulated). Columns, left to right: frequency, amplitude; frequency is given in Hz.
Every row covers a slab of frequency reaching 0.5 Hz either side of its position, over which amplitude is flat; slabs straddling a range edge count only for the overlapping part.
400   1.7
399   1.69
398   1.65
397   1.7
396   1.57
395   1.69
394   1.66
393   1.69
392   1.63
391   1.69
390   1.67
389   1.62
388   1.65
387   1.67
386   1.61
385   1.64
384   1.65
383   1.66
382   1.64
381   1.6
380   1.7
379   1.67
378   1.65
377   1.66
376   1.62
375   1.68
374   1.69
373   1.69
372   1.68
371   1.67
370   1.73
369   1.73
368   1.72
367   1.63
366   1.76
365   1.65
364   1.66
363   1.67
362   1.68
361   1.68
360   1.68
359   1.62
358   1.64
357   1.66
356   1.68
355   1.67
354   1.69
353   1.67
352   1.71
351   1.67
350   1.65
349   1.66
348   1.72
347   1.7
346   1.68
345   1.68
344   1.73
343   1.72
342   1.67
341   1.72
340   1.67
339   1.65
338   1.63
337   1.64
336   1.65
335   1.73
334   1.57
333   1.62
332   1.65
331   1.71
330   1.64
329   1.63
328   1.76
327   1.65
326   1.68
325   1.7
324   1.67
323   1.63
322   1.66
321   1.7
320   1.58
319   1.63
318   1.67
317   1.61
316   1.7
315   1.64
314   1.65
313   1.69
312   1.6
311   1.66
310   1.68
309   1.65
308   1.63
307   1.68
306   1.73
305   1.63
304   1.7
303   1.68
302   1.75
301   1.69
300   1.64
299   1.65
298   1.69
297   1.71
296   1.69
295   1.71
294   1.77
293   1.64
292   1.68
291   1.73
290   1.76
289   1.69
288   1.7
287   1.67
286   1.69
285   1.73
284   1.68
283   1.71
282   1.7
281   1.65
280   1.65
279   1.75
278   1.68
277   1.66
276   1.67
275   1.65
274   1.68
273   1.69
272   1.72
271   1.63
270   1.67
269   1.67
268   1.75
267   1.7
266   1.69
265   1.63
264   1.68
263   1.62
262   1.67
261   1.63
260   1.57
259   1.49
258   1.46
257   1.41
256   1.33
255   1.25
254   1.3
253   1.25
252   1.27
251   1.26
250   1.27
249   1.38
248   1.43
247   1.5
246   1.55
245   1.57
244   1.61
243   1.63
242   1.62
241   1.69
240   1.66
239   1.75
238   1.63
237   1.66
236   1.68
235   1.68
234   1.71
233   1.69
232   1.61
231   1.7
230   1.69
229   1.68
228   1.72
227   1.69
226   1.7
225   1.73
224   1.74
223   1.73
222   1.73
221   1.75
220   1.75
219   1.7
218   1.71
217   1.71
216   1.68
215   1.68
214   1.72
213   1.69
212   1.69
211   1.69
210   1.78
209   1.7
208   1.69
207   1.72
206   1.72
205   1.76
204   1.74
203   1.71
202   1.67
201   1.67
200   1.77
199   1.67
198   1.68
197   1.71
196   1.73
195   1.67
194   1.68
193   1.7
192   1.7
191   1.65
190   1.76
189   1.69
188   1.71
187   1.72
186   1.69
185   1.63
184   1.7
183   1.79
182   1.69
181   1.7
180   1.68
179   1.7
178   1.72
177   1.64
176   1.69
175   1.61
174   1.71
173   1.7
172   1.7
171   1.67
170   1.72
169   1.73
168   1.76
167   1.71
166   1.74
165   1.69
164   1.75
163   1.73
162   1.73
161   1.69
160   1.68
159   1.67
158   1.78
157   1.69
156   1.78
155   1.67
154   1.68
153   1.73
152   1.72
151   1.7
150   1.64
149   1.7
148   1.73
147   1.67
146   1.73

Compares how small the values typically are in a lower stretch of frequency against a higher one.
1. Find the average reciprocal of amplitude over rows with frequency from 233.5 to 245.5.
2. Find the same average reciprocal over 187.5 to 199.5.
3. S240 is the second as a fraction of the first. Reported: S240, 0.977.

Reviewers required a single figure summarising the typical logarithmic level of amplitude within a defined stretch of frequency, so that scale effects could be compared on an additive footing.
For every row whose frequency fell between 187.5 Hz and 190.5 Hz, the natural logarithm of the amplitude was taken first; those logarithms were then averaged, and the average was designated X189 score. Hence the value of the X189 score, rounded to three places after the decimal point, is 0.542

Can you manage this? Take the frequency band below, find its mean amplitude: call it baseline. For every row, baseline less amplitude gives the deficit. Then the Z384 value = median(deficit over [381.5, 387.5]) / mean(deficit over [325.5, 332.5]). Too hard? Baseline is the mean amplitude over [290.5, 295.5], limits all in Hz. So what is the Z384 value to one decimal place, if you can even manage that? 1.9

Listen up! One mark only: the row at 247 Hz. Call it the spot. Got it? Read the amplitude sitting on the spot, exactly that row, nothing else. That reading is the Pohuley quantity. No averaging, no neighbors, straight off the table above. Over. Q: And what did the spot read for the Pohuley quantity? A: 1.5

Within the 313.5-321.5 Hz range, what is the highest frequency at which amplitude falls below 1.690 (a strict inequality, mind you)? 320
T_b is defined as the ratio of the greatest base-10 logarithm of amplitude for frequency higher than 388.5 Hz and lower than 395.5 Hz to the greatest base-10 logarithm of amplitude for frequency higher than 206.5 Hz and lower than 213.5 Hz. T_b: 0.91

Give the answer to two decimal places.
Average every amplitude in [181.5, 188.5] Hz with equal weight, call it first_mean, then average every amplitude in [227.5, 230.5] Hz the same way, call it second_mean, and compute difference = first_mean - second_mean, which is 0.01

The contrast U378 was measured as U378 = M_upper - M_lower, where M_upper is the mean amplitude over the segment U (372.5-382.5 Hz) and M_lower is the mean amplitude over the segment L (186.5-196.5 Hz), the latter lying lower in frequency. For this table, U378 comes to -0.041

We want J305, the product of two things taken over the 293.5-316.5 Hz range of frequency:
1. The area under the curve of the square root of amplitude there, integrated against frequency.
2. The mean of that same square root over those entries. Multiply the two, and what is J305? 38.6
